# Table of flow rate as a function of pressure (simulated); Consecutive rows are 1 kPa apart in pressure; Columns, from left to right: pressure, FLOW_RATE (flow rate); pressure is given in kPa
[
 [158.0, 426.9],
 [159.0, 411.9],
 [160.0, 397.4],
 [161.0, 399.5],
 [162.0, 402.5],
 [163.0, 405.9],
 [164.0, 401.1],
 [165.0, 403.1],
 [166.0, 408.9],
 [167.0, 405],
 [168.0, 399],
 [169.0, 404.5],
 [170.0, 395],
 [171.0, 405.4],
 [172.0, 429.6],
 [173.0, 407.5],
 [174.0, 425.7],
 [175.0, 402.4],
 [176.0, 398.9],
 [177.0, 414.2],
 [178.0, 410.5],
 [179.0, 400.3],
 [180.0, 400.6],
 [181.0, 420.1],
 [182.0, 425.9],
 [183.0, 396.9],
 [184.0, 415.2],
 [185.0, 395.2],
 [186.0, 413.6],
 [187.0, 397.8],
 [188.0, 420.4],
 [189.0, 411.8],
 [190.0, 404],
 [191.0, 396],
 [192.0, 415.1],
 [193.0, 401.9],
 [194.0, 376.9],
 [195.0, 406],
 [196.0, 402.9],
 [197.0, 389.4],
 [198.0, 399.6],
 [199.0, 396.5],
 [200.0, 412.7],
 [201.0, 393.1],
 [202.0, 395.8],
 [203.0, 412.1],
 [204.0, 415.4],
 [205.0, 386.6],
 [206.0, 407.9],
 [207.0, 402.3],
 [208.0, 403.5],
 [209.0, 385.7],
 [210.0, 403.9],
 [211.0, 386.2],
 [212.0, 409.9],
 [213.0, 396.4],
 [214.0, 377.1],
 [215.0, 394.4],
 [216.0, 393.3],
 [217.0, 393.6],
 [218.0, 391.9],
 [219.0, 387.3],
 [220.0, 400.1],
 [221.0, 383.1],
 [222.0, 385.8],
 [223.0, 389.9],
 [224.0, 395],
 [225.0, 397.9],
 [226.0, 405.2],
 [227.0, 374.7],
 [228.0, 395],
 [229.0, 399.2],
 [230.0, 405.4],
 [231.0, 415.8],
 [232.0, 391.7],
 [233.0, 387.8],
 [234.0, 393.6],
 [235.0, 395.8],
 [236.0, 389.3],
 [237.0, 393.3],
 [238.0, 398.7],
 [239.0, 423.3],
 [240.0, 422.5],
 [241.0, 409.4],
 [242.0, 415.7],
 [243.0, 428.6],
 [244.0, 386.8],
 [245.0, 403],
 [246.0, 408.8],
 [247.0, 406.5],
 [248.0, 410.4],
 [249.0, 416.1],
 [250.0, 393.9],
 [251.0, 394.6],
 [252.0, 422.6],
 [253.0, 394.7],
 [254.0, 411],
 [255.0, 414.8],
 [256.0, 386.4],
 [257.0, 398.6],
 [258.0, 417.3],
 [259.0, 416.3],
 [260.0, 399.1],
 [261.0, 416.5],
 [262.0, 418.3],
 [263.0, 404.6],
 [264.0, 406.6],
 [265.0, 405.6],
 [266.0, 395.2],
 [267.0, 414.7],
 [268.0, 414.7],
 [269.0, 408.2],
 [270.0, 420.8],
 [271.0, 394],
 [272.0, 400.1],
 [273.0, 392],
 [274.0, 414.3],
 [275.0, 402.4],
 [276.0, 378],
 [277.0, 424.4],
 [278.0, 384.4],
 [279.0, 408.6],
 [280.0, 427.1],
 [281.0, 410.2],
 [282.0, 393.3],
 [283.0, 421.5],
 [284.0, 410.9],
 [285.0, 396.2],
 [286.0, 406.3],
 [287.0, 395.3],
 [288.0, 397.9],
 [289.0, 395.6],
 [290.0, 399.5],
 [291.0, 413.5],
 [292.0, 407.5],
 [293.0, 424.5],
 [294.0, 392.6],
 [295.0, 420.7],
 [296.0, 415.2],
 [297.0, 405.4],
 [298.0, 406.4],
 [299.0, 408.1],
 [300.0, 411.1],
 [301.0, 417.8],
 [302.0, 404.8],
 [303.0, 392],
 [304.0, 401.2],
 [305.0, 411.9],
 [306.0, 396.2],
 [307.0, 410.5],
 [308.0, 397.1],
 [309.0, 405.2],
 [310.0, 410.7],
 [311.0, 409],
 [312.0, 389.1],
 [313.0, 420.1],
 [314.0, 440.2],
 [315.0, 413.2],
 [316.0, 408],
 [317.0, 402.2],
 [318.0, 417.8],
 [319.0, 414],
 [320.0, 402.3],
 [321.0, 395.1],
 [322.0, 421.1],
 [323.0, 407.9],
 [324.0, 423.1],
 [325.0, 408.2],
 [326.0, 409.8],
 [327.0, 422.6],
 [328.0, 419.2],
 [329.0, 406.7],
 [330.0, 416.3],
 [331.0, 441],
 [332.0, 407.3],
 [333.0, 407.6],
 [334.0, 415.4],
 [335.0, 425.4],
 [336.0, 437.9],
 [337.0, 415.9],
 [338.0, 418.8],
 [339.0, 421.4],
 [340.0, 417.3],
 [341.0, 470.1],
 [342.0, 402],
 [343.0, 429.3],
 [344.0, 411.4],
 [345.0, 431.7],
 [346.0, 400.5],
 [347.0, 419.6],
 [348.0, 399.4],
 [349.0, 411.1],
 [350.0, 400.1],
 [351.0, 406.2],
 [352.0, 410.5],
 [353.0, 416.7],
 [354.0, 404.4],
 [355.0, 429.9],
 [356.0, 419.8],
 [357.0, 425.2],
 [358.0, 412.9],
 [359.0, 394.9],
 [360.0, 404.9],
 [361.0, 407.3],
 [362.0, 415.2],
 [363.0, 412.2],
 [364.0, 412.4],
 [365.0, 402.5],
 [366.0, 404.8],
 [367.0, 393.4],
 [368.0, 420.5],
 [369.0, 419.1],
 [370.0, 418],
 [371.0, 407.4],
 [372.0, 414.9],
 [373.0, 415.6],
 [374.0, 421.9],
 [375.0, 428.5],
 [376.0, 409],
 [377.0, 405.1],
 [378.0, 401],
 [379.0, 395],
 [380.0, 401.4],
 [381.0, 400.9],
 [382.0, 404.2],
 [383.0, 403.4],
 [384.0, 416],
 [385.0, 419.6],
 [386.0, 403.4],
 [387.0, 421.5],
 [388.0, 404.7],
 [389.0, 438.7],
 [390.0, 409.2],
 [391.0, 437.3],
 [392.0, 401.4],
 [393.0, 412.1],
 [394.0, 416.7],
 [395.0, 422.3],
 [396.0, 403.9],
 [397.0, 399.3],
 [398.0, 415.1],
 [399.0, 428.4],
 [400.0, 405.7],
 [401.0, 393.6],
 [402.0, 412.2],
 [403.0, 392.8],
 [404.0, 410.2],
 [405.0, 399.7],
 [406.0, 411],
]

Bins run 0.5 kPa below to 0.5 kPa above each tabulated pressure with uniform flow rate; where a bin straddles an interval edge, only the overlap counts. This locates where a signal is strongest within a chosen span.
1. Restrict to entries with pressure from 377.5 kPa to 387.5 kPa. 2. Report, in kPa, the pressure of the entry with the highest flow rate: 387.0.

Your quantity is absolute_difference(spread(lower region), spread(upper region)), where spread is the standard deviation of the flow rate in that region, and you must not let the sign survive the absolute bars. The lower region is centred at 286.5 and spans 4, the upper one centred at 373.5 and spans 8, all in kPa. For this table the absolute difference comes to 3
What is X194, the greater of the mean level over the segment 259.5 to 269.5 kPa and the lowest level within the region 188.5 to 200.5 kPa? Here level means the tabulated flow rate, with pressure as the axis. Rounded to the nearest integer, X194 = 408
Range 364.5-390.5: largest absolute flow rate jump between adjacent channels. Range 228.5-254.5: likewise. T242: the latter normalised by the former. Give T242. 1.23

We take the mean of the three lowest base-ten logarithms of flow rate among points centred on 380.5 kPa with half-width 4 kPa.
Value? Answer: 2.60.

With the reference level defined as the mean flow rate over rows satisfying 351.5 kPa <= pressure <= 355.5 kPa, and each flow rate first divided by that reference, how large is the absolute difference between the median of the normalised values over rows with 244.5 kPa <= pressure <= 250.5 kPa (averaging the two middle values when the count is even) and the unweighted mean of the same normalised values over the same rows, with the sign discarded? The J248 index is 0.0029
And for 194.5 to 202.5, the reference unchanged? 0.0035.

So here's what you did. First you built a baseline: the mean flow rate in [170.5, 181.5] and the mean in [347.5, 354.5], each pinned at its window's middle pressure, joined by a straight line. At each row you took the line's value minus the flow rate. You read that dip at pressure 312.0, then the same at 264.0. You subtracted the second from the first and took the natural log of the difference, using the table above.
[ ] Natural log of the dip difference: 2.80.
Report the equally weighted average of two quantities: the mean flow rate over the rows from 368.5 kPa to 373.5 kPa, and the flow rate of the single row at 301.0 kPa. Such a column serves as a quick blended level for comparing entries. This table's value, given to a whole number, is 416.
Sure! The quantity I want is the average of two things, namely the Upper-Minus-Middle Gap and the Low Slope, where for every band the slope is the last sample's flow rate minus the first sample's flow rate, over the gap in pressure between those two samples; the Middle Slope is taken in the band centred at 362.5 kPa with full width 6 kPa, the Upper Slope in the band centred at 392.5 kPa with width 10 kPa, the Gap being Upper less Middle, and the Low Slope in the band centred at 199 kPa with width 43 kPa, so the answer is -0.18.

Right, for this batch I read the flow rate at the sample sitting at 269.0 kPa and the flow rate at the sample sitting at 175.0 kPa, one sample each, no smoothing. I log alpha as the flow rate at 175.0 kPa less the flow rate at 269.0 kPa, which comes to -6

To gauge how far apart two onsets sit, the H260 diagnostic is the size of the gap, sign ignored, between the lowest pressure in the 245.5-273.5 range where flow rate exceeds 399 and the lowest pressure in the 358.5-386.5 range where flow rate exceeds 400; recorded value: 114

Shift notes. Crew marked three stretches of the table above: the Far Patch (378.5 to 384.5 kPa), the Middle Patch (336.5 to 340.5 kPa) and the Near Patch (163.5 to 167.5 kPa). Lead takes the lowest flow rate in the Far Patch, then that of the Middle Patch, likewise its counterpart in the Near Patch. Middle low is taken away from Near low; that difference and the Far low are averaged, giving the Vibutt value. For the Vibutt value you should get 190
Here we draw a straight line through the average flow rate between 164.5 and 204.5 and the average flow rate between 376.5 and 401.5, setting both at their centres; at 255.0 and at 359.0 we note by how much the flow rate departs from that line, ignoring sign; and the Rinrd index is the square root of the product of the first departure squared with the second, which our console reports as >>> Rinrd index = 29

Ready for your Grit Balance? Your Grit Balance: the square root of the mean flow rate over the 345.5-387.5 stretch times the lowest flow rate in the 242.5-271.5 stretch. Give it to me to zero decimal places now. 398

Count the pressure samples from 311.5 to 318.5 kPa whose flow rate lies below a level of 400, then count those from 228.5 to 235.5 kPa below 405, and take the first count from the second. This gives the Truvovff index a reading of 4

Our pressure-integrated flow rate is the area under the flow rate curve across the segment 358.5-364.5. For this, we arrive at 2447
